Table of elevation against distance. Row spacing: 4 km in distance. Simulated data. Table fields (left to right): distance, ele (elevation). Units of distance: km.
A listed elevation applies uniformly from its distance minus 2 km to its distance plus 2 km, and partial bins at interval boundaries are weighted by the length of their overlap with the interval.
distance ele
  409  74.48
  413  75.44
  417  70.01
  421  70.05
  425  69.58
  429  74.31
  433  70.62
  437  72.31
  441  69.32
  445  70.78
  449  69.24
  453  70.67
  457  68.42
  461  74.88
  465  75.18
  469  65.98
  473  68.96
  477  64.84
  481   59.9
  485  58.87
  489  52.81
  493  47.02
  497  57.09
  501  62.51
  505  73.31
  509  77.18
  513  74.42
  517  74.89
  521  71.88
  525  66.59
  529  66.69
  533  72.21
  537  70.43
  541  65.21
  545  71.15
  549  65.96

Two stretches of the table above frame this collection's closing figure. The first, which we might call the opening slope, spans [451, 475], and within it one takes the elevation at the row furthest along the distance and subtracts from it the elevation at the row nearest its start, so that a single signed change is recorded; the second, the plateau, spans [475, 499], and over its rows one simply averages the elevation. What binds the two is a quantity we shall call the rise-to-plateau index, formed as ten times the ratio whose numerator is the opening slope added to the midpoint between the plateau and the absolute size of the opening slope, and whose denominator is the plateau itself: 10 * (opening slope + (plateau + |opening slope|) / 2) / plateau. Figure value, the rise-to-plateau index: 4.8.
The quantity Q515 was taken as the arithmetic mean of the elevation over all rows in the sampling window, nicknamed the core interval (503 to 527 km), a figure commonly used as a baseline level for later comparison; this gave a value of 73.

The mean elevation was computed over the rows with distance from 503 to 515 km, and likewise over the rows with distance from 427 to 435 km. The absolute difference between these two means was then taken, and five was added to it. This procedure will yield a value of 7.5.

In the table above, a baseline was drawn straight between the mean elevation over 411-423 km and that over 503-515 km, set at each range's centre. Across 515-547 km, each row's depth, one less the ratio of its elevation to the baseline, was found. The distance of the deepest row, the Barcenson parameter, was 541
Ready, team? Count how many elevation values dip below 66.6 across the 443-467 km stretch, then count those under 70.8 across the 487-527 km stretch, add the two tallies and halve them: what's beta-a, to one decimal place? 2.5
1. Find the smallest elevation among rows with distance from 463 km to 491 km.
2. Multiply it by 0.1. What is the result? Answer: 5.3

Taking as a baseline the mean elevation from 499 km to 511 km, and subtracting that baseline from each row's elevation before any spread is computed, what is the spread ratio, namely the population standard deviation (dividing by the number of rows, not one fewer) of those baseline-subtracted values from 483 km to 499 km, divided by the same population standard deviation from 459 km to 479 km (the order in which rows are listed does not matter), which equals 1.1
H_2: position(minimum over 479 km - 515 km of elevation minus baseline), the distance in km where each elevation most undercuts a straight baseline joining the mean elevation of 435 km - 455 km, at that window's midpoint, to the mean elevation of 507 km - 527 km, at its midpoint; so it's 493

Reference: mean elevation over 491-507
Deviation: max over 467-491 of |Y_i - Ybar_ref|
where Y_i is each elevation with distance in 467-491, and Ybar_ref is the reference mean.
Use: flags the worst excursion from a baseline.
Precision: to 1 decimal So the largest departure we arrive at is 9.0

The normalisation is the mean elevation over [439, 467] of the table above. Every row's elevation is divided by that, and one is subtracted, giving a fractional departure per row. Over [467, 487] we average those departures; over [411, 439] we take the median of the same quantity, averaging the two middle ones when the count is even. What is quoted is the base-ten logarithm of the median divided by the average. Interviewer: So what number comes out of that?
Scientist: -1.1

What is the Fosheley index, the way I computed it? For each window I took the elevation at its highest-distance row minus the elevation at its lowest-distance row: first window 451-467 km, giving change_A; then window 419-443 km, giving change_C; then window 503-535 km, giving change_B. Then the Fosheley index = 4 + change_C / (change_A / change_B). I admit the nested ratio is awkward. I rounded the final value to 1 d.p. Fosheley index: 4.2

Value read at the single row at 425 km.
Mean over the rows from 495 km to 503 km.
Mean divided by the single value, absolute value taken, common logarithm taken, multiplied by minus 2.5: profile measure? 0.16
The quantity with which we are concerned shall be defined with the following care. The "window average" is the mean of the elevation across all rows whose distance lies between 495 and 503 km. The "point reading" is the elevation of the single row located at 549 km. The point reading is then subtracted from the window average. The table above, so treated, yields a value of -6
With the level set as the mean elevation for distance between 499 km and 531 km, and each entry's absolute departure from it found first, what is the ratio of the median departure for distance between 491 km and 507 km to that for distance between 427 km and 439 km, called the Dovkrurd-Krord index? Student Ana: 8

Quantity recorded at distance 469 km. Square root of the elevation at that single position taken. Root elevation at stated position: 8.1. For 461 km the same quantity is 8.7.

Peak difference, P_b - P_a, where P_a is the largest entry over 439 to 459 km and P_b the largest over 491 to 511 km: 6.4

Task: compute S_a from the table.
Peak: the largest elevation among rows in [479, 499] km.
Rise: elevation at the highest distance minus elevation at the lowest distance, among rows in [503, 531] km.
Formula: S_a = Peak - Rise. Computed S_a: 67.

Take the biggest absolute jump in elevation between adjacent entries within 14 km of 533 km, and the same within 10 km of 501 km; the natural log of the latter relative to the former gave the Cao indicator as 0.60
